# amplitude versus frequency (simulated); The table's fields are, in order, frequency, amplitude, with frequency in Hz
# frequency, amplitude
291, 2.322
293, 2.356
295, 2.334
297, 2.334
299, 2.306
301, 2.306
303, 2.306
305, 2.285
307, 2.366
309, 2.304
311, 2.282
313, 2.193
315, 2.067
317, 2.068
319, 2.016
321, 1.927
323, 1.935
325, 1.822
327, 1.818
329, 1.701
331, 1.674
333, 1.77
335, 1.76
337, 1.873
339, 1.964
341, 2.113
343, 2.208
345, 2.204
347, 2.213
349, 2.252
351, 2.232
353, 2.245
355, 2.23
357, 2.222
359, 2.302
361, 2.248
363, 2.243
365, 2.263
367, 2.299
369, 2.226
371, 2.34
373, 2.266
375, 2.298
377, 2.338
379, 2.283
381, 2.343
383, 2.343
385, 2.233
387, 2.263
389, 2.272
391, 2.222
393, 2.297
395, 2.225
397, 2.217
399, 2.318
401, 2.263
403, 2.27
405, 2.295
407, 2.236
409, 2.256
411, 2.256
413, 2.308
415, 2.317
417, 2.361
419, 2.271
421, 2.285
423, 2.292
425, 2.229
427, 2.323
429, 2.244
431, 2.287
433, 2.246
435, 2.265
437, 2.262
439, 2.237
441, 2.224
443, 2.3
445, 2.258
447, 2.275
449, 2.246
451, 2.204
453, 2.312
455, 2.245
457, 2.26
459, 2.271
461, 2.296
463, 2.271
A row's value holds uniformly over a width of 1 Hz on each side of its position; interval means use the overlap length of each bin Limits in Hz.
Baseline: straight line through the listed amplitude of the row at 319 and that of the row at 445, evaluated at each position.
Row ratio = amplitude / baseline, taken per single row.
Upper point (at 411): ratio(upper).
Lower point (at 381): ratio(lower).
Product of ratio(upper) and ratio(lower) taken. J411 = 1.13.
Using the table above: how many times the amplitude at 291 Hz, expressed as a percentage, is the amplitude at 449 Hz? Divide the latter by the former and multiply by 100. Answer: 97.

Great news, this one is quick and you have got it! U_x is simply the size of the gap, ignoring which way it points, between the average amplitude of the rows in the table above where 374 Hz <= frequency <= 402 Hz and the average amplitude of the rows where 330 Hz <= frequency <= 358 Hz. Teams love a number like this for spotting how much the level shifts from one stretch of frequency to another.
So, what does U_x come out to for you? 0.21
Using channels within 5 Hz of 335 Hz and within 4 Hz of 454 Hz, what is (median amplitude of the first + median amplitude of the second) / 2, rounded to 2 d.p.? 2.01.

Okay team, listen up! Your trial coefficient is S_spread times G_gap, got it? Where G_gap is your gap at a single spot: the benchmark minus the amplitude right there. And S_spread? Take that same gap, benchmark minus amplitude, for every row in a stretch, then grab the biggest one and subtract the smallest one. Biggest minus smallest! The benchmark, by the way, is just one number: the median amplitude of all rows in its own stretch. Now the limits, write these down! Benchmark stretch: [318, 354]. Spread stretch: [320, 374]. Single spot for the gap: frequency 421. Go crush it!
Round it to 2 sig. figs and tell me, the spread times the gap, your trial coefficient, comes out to -0.22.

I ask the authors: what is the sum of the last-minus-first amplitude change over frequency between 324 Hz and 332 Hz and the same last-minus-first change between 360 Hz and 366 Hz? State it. -0.13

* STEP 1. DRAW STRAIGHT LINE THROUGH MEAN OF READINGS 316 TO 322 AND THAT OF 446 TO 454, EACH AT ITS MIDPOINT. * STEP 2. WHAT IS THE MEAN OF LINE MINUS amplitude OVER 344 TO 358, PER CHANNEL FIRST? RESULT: -0.16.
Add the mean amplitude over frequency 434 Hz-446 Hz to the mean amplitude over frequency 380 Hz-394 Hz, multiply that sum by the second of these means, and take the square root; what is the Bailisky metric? 3.22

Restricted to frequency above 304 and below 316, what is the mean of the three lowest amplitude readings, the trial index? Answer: 2.18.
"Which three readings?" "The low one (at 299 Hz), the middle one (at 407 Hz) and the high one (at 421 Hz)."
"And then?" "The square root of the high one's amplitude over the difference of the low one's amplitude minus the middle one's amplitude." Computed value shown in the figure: 5.7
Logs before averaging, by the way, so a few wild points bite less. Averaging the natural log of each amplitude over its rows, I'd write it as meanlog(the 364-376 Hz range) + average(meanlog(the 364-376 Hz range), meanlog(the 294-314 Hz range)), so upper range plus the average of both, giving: 1.65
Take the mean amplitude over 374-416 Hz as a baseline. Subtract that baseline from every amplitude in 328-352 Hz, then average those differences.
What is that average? -0.28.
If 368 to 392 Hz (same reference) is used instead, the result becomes 0.01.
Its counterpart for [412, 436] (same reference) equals 0.01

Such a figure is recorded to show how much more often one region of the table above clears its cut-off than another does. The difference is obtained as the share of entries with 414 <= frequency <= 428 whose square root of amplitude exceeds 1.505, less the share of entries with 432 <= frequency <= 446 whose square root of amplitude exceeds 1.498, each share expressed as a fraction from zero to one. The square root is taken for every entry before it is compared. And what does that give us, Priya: 0.14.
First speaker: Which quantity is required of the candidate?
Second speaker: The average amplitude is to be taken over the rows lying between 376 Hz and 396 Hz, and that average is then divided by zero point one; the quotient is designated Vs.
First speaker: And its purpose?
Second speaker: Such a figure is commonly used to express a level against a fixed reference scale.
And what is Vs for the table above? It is 22.8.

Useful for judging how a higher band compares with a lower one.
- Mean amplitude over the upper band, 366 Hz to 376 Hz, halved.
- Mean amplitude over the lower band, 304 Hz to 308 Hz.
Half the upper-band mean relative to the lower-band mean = 0.491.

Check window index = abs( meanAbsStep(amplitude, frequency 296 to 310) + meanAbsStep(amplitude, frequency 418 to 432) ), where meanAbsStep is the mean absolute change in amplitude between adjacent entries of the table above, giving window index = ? 0.082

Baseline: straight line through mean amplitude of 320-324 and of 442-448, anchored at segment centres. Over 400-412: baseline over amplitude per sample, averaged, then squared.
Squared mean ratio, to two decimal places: 0.92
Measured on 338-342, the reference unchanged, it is 0.95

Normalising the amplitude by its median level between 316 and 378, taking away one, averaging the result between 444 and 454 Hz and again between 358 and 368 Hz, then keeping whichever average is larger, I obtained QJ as 0.026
